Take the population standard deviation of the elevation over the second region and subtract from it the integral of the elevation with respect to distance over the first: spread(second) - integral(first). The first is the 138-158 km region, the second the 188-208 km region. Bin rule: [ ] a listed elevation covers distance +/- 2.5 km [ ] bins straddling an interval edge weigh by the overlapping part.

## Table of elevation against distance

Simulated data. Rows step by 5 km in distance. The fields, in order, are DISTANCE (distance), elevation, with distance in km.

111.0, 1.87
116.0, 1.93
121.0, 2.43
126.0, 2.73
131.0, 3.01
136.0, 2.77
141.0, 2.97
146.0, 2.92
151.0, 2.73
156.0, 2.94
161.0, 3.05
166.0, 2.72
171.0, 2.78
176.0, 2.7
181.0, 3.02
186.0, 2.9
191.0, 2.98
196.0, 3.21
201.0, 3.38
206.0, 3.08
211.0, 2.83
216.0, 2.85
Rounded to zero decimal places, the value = -58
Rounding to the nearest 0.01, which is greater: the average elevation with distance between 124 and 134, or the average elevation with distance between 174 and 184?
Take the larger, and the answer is 2.87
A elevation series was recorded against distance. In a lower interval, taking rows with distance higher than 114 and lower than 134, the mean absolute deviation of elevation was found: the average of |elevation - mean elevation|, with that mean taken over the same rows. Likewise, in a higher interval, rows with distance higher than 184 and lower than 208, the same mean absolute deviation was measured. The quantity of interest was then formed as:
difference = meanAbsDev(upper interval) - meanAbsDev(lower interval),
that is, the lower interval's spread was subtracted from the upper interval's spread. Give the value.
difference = -0.20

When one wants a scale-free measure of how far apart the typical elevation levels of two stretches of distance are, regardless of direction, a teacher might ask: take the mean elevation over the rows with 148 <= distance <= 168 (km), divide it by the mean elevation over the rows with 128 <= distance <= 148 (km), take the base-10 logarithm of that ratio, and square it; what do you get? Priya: 0.0001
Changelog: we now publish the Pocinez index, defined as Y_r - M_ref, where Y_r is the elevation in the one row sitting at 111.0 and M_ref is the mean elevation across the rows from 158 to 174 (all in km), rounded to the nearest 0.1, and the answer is -1.0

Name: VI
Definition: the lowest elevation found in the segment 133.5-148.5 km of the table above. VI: 2.77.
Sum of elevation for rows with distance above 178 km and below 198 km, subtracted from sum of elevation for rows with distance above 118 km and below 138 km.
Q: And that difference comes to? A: -1.17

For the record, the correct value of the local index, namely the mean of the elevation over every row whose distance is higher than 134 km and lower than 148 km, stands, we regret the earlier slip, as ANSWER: 2.89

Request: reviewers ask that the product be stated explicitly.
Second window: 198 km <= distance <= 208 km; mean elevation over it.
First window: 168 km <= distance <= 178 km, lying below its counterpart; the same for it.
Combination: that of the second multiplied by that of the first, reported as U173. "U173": 8.9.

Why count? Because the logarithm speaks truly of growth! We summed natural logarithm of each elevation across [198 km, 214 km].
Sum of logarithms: 3.383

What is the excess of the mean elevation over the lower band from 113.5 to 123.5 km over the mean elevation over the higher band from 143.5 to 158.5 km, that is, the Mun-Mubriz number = -0.68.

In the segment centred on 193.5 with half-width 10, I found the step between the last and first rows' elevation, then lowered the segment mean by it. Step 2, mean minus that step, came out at 2.64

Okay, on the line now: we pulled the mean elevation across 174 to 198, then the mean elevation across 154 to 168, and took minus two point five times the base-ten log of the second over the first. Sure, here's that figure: 0.02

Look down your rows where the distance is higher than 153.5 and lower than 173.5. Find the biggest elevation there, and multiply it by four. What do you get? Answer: 12.2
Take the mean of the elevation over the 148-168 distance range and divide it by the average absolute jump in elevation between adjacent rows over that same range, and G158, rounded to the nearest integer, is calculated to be 13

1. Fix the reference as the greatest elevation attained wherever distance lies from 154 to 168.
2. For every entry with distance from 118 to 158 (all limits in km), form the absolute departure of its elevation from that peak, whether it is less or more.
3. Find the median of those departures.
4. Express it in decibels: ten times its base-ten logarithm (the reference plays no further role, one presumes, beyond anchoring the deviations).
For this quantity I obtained -6.9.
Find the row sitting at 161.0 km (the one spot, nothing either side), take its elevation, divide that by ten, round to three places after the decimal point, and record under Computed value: 0.305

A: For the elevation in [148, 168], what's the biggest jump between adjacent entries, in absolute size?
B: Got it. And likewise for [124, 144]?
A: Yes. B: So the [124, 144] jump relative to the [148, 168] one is 0.85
